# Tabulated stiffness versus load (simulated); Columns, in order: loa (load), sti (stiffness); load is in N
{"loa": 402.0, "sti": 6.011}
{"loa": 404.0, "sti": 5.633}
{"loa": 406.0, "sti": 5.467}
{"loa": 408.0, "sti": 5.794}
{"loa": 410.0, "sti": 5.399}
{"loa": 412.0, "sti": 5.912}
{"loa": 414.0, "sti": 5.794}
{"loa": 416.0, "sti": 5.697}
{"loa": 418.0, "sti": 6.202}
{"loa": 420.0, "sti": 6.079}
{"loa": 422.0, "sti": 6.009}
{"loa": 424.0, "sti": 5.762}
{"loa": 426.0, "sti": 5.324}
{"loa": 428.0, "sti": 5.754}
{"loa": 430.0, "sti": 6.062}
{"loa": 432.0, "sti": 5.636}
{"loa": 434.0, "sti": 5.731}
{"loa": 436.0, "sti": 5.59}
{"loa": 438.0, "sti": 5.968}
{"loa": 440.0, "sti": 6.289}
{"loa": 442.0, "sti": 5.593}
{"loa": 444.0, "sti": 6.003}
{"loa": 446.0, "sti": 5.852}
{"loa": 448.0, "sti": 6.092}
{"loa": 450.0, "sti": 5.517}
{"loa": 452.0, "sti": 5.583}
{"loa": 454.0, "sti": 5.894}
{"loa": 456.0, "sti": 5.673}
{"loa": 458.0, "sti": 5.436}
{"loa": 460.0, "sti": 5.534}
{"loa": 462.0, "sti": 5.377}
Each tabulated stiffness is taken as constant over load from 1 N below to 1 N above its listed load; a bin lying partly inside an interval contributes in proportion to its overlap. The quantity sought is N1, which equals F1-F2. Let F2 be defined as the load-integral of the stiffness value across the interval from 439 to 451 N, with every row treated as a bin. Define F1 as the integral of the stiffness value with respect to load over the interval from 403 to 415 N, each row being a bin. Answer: -3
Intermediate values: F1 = 68.0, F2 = 70.7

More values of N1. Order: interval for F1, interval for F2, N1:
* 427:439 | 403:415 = 1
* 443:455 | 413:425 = -1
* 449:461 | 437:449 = -4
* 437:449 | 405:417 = 3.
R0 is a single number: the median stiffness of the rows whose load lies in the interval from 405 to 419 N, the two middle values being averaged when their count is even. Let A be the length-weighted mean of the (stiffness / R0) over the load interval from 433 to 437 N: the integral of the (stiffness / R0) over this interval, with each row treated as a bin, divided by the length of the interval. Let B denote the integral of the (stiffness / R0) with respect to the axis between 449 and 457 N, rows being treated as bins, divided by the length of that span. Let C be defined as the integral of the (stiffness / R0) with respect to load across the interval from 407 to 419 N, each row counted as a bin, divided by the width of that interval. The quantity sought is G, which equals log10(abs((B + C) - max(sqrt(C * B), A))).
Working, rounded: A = 0.98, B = 0.98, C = 1.00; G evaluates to -0.005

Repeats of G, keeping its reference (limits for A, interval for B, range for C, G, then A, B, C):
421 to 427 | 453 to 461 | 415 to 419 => 0.000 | 0.98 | 0.97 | 1.03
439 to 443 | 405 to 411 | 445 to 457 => -0.032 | 1.03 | 0.96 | 1.00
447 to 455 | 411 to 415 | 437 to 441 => 0.015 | 1.00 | 1.01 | 1.06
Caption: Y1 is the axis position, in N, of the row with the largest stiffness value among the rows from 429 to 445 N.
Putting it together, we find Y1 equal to 440.0 N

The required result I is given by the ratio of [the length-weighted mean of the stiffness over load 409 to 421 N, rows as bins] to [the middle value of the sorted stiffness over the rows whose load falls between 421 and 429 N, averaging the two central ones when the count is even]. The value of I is 1.02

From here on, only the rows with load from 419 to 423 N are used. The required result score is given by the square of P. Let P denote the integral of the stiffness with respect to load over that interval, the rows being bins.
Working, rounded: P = 24.18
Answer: 584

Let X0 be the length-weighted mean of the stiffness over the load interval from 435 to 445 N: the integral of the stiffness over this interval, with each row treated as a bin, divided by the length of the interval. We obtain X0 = 5.9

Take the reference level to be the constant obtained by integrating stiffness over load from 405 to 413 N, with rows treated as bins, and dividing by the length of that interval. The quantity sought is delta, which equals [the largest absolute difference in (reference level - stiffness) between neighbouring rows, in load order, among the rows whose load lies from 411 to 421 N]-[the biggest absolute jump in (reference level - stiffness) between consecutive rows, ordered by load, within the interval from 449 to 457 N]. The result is 0.19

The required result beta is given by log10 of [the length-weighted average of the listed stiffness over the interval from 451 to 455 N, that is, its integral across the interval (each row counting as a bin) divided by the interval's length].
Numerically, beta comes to 0.759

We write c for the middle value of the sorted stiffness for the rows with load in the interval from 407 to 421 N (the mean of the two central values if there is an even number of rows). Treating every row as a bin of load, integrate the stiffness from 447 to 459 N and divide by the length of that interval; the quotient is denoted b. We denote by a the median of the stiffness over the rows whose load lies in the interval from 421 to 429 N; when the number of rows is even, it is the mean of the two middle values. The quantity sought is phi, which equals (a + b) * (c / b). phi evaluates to 11.6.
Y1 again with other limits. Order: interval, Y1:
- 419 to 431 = 420.0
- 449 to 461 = 454.0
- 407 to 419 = 418.0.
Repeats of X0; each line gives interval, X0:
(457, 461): 5.5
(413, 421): 5.9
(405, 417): 5.7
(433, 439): 5.8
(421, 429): 5.7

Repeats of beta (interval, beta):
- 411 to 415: 0.767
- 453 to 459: 0.753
